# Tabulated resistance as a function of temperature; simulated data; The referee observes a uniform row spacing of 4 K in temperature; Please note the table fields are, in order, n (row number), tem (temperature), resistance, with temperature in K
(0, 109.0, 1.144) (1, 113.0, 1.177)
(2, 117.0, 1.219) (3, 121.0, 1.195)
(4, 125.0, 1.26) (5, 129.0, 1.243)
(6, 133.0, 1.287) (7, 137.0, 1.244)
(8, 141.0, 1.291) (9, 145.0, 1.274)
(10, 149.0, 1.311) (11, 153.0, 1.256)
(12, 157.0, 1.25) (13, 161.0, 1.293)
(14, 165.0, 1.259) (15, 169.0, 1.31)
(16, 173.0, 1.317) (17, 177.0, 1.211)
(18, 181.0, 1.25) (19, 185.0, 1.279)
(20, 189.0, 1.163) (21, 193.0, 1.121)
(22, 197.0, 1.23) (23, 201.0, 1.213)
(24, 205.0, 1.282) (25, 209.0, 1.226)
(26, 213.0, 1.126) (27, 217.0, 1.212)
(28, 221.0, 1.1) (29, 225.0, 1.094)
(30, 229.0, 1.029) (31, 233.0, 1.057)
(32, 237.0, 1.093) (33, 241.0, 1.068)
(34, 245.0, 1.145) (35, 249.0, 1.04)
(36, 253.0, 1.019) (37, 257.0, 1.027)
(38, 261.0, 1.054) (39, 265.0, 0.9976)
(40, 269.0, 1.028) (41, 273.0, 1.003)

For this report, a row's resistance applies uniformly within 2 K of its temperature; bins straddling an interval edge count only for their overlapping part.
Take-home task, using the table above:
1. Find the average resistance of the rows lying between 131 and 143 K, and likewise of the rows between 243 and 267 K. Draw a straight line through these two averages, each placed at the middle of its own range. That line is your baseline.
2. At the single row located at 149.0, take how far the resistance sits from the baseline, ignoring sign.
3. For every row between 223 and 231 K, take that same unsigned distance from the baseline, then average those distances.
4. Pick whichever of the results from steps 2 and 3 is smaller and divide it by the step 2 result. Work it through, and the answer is 0.66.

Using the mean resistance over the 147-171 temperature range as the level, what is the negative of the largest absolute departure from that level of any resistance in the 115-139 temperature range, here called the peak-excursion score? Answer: -0.08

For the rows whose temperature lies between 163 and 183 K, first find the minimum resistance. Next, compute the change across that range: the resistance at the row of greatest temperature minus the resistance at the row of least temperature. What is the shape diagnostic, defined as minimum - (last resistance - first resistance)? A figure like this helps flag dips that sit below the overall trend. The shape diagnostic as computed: 1.22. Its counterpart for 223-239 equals 1.03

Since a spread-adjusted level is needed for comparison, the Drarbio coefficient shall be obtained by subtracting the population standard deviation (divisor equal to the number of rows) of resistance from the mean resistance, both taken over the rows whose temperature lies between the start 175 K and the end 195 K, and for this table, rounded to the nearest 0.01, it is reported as 1.15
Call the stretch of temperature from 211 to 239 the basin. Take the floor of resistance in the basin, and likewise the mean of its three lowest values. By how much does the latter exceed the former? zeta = 0.031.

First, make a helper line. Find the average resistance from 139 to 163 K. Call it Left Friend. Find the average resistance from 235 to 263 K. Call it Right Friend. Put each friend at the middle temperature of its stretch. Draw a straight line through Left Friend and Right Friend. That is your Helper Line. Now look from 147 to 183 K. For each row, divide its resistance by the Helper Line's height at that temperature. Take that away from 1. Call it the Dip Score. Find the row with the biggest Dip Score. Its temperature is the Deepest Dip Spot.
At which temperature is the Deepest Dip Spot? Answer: 153.0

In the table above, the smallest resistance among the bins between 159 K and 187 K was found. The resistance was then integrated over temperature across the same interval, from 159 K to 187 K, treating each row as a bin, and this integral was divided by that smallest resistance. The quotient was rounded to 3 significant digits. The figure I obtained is 29.5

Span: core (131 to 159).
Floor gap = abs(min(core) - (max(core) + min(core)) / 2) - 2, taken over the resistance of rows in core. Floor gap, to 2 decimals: -1.97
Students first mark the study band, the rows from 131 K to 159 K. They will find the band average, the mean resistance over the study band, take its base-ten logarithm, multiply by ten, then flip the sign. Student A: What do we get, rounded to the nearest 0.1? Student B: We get -1.0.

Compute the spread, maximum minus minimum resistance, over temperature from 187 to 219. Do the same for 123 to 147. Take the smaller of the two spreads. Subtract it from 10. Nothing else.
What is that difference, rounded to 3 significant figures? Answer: 9.95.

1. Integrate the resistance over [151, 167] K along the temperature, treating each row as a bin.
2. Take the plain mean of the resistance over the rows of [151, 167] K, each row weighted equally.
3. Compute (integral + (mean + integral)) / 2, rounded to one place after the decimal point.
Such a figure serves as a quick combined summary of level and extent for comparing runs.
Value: 20.9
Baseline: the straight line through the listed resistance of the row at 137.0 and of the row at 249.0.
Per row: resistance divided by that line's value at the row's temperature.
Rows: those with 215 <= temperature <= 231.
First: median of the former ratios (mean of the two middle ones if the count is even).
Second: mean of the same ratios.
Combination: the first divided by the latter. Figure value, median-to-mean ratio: 0.99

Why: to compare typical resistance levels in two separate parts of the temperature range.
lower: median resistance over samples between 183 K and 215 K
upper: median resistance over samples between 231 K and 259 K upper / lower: 0.867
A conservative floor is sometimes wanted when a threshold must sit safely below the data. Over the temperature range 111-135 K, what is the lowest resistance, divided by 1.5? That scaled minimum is 0.78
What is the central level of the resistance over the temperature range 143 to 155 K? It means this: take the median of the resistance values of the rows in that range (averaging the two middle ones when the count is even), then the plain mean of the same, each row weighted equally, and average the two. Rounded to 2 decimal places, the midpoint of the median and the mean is 1.28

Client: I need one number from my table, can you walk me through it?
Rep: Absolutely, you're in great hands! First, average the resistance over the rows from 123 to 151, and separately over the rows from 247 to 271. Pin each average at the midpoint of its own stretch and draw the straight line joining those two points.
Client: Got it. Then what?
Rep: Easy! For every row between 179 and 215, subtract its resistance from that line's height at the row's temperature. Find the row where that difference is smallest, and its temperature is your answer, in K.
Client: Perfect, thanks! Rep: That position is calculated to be 205.0 K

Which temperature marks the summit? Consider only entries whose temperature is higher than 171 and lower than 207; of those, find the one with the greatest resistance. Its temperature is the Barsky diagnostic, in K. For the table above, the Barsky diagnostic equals 173.0 K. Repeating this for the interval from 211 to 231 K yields 217.0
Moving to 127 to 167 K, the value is 149.0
